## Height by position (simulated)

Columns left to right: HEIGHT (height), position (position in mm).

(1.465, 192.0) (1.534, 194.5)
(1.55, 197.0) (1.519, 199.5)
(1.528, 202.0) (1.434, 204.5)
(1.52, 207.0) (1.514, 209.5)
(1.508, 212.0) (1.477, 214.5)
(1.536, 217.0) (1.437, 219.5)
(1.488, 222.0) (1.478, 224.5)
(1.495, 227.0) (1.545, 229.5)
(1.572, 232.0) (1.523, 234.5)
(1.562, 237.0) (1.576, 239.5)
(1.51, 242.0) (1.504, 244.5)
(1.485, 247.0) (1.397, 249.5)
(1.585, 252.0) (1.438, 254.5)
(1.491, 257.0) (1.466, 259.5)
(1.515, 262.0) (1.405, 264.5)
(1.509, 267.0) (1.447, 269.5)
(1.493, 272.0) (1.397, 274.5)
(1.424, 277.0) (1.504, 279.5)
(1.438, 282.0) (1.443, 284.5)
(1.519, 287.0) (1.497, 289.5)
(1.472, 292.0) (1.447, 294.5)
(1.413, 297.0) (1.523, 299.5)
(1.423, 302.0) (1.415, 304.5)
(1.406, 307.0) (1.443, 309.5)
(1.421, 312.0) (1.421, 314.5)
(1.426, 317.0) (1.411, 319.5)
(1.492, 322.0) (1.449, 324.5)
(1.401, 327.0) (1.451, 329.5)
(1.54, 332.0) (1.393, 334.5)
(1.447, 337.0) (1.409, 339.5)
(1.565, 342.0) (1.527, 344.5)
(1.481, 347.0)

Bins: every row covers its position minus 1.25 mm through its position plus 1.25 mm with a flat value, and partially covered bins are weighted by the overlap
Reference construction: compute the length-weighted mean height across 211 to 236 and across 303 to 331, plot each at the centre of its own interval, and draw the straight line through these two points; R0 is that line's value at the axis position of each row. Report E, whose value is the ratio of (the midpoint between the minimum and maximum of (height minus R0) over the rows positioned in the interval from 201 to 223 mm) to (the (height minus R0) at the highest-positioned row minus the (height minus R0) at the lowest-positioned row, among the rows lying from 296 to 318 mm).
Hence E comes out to -1.09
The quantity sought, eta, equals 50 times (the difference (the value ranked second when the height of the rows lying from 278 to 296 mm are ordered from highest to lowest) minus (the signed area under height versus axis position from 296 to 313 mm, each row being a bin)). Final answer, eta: -1145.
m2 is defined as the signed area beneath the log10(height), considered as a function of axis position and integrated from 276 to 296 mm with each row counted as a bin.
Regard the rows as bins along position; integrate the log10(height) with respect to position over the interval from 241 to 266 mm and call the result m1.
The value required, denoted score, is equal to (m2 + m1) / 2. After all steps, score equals 3.8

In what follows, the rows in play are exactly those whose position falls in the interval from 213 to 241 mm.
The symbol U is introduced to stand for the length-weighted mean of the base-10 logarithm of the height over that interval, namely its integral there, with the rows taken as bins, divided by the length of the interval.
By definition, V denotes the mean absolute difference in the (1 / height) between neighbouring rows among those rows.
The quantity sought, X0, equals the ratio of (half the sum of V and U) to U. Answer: 0.550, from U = 0.181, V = 0.018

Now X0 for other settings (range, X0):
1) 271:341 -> 0.571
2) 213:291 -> 0.577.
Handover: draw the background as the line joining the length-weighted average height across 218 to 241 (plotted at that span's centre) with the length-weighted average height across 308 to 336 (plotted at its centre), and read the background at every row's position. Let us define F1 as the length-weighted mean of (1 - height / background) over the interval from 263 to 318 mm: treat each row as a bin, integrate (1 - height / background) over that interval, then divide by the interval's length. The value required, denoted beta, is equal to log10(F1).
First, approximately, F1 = 0.012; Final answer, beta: -1.92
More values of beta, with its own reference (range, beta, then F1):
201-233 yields -1.73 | 0.019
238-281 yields -2.01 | 0.010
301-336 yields -2.25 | 0.006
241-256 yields -1.94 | 0.011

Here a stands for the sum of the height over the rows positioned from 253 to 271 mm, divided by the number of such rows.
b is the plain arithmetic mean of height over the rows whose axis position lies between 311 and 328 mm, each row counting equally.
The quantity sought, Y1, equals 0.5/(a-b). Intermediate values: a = 1.47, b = 1.43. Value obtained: 14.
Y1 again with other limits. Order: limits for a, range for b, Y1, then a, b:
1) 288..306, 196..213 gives -9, 1.46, 1.51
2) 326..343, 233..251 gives -10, 1.46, 1.51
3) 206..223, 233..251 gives -45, 1.50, 1.51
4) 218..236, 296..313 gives 7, 1.51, 1.43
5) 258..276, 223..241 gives -7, 1.46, 1.54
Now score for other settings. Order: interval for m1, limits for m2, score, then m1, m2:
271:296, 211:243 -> 5.0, 4.1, 5.8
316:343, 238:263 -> 4.4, 4.4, 4.4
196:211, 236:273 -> 4.5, 2.7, 6.4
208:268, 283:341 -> 9.9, 10.6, 9.3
